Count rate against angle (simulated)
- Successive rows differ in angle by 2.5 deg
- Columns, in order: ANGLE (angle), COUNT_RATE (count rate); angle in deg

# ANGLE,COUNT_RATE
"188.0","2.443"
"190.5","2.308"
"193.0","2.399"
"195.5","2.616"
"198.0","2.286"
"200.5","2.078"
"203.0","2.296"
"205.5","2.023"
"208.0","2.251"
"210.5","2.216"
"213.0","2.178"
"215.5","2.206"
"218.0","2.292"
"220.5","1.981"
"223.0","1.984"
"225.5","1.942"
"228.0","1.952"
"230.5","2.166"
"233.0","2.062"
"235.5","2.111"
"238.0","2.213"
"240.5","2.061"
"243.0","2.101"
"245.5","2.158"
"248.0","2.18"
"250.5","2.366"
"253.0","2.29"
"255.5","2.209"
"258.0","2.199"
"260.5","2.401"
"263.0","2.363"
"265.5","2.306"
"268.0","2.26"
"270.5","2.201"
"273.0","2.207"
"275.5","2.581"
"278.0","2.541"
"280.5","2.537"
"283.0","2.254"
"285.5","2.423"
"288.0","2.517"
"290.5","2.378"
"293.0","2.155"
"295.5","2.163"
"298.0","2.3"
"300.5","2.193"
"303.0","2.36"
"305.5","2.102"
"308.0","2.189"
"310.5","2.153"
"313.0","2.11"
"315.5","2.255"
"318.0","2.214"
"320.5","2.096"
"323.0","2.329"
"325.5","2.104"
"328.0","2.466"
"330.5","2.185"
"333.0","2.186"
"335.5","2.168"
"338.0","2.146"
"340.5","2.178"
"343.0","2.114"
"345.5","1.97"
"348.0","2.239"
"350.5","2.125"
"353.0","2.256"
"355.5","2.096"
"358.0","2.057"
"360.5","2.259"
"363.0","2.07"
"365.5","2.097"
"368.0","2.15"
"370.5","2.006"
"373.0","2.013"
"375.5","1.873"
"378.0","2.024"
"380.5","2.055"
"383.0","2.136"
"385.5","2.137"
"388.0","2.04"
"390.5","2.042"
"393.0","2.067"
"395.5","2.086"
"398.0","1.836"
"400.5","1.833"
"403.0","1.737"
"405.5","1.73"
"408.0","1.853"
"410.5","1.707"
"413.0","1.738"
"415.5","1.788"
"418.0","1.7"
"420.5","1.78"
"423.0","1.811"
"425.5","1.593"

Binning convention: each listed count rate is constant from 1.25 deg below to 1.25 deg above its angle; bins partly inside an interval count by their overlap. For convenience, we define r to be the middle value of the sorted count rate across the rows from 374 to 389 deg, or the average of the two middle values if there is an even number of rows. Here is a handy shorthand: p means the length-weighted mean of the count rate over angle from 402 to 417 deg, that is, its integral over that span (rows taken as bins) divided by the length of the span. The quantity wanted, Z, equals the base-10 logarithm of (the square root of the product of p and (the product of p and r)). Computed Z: 0.40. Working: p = 1.76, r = 2.05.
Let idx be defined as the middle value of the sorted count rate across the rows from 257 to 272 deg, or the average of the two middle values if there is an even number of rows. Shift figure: 2.28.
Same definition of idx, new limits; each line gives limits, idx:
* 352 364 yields 2.10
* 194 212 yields 2.25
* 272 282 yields 2.54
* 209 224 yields 2.19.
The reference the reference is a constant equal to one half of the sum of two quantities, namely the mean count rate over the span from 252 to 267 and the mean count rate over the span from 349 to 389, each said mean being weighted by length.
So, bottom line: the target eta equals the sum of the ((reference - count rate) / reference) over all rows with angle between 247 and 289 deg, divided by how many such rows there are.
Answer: -0.07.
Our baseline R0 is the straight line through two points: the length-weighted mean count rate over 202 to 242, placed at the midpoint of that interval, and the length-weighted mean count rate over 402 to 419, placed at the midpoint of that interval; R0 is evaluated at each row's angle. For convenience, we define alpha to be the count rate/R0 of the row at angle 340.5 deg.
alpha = 1.15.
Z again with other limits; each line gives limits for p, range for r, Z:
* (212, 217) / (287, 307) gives 0.52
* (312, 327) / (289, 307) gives 0.51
